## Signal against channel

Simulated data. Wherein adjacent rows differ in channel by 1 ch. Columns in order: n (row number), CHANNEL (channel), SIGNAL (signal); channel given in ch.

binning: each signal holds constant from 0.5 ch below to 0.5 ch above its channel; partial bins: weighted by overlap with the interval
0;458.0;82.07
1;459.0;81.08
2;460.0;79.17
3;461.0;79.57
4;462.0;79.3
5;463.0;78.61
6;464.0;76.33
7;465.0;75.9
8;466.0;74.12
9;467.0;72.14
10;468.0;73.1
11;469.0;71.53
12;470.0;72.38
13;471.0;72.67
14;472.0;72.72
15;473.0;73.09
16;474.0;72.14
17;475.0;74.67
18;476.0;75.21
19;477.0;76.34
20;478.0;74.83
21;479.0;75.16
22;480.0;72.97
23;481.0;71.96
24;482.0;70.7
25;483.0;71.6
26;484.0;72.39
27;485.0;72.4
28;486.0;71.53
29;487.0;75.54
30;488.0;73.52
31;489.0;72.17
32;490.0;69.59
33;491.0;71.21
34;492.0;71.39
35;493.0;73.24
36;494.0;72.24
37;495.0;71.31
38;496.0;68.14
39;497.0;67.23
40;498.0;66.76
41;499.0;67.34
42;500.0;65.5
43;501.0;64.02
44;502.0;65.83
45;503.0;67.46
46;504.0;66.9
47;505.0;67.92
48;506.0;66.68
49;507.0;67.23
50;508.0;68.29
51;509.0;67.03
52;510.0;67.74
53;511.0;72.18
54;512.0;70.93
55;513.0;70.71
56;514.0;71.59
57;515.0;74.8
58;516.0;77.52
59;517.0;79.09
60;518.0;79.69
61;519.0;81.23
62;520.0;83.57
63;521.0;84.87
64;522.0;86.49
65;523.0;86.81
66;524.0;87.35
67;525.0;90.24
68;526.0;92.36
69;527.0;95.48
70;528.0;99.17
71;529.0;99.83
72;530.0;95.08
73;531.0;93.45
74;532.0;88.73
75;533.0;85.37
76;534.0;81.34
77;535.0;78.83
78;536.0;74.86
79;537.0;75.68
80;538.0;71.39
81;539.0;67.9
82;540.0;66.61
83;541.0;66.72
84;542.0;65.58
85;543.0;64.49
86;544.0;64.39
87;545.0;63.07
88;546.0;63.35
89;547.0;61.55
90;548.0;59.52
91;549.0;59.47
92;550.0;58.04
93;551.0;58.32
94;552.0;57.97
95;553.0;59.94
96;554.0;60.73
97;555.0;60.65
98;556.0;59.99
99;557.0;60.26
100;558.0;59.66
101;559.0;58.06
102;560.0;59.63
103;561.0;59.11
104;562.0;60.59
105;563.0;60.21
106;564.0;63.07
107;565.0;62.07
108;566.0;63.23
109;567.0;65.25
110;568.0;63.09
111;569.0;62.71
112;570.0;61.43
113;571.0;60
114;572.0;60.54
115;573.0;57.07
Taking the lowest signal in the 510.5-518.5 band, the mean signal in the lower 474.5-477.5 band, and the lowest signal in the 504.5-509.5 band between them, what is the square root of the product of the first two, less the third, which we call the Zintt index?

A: 6.3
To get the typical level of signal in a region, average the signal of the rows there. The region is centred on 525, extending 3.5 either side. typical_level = 91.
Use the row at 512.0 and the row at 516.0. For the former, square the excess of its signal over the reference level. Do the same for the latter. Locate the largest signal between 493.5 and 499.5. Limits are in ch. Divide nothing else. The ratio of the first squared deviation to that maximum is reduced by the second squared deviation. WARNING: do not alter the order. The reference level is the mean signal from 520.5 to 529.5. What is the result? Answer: -187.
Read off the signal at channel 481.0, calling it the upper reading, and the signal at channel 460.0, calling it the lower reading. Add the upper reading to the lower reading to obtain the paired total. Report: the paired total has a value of 151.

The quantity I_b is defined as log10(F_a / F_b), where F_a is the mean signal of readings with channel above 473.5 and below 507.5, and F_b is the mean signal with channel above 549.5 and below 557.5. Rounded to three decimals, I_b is 0.075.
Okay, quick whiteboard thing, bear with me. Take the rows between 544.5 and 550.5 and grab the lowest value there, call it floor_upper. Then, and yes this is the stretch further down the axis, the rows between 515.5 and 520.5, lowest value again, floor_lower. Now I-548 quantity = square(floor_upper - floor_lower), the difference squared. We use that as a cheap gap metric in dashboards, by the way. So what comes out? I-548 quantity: 379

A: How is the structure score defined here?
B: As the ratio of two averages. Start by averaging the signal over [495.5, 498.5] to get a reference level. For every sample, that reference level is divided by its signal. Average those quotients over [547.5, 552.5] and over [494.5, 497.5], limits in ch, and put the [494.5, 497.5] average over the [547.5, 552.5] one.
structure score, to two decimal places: 0.85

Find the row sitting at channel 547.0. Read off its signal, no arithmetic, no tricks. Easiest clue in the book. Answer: 61.55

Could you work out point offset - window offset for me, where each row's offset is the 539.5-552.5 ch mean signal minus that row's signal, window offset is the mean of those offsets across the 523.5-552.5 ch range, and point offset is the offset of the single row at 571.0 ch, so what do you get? 15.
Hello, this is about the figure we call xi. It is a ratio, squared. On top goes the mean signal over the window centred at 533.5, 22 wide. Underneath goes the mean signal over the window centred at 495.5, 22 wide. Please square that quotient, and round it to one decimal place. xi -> 1.4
